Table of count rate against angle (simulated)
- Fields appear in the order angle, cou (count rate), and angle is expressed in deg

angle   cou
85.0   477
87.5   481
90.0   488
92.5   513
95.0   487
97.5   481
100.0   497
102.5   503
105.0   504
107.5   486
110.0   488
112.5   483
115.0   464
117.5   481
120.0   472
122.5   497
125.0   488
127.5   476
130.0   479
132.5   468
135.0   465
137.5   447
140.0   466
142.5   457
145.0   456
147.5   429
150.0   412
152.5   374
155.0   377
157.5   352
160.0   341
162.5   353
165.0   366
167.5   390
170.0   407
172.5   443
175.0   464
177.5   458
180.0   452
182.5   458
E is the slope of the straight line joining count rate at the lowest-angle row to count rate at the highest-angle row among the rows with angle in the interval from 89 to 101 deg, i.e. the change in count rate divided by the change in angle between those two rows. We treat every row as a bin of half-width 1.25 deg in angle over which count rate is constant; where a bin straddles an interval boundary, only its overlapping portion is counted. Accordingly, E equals 0.9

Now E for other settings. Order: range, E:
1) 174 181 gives -2.4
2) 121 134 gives -2.9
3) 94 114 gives -0.2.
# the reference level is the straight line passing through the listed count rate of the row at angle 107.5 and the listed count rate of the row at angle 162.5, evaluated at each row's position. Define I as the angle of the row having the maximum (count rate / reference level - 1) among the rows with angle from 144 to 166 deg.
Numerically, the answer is 145.0 deg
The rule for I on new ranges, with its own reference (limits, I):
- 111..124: 122.5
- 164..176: 175.0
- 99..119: 117.5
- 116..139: 130.0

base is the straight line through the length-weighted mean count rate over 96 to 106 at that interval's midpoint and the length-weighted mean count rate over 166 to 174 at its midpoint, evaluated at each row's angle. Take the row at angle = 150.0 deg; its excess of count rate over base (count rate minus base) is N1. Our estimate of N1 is -25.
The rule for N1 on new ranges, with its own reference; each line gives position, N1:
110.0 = 3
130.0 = 18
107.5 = -2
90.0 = -21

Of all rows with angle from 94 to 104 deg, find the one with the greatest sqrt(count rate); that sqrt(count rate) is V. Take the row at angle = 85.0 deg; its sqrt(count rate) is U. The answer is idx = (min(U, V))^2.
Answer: 477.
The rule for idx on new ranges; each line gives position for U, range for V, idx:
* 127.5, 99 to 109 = 476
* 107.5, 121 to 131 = 486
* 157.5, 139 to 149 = 352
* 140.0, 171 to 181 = 464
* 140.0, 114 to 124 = 466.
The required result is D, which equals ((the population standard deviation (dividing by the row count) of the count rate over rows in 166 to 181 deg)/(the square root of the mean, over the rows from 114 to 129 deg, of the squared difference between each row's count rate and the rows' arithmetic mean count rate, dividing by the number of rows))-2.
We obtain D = 0.6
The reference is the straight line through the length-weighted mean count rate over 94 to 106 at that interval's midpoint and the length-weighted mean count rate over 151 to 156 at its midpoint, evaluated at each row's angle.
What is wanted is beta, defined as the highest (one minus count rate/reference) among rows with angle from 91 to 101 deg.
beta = 0.038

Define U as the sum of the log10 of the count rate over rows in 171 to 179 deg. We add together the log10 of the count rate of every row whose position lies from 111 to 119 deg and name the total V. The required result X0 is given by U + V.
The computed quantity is 16.0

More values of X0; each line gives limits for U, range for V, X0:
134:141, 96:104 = 16.1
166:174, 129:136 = 15.9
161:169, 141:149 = 15.7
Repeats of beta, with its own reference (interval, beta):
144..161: 0.061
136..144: -0.084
